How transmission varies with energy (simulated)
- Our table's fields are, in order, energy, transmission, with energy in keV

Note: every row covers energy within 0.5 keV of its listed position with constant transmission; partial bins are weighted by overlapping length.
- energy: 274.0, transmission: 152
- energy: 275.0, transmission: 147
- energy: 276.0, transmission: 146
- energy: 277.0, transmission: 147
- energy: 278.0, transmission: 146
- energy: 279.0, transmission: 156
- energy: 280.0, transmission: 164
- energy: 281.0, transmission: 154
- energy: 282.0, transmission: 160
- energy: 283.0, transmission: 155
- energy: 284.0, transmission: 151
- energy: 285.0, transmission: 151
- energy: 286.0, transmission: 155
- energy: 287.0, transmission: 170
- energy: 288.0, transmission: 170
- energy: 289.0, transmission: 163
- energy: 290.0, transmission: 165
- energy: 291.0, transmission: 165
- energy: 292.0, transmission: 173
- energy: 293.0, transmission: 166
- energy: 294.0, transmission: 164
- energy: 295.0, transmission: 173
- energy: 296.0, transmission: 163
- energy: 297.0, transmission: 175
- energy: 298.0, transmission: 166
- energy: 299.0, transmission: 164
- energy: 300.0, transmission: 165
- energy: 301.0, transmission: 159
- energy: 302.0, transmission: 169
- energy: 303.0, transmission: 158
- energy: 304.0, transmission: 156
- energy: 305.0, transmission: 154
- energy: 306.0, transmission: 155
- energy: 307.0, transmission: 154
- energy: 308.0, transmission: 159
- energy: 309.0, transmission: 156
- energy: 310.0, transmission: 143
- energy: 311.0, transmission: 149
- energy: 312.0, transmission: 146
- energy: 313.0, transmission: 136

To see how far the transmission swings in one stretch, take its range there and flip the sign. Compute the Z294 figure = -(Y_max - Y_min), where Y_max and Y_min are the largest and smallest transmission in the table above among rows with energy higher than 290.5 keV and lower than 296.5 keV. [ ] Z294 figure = -10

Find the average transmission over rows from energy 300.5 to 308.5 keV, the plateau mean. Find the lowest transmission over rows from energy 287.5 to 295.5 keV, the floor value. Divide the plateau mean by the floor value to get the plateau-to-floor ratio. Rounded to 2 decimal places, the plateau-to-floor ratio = 0.97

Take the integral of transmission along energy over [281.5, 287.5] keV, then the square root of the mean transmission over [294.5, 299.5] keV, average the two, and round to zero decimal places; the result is 477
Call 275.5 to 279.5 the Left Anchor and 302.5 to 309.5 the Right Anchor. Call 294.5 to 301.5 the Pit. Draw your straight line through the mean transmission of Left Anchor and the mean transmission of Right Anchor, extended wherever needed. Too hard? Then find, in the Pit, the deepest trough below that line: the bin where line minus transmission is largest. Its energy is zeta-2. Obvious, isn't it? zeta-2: 301.0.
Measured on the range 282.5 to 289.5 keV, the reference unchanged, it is 285.0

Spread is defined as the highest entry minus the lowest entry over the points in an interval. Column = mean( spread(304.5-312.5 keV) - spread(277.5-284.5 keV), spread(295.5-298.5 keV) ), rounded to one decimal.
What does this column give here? 5.0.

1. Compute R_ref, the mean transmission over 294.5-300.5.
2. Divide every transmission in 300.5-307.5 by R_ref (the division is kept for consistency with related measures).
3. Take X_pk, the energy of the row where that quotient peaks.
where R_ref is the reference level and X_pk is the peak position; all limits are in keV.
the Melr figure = 302.0 keV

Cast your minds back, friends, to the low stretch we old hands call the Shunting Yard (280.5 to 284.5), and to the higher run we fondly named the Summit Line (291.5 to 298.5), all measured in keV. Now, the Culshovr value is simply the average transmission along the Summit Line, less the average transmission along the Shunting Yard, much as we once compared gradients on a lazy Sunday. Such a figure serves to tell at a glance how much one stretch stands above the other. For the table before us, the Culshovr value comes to 14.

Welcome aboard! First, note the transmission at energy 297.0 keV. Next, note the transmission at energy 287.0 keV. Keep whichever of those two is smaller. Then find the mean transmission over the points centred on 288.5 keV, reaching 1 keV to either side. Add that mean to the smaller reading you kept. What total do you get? 336.5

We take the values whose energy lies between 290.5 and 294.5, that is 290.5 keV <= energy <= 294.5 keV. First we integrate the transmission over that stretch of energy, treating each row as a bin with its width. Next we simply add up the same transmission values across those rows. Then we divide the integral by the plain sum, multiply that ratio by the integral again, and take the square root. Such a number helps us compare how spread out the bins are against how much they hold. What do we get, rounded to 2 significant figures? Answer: 26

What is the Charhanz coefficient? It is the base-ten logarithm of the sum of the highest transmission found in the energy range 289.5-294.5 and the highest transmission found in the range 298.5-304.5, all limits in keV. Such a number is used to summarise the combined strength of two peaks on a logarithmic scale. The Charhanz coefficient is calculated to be 2.53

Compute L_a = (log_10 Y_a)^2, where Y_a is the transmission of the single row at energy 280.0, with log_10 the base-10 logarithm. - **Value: 4.91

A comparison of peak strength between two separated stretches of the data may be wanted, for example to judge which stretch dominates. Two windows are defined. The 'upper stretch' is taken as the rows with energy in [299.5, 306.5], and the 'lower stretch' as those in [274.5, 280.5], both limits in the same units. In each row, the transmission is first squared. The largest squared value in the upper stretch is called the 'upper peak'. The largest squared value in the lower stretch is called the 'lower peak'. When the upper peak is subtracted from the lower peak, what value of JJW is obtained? -1665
